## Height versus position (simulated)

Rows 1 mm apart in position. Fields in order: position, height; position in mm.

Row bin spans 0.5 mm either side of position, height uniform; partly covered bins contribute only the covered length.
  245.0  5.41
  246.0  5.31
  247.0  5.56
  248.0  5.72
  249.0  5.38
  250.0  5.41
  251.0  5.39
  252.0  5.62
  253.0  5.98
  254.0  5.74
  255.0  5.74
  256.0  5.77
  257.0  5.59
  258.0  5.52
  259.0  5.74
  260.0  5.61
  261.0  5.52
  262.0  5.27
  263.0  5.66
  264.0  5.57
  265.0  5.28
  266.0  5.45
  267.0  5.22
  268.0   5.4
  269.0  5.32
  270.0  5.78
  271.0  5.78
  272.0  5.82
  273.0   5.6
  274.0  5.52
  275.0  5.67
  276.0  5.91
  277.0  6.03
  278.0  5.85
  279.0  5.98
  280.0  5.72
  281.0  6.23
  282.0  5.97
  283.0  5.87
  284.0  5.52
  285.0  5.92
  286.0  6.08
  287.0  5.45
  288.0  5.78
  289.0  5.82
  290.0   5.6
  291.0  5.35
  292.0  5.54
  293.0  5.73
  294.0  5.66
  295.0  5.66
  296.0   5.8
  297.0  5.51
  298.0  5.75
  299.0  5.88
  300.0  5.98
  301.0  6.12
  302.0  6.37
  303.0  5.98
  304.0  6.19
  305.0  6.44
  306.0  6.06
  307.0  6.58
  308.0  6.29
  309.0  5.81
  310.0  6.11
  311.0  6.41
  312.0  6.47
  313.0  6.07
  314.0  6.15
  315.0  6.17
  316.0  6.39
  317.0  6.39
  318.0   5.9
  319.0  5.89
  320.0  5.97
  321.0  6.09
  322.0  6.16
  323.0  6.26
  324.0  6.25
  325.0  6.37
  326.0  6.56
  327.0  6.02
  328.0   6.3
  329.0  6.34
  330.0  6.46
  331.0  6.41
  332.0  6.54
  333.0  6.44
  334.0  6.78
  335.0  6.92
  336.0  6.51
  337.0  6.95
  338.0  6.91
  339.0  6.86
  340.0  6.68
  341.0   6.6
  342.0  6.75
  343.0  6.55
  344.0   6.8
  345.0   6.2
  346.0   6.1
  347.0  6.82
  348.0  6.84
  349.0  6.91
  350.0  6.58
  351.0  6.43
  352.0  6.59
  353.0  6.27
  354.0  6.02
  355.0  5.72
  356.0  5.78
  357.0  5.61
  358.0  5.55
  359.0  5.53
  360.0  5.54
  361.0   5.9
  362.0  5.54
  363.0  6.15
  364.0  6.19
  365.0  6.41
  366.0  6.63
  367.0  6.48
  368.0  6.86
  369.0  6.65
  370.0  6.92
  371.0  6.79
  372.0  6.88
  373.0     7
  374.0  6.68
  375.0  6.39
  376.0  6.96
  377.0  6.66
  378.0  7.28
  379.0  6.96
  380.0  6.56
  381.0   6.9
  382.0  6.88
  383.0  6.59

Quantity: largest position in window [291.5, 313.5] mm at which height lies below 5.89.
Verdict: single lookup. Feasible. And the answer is 309.0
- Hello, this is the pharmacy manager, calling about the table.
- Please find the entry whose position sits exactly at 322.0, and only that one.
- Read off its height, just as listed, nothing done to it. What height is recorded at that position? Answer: 6.16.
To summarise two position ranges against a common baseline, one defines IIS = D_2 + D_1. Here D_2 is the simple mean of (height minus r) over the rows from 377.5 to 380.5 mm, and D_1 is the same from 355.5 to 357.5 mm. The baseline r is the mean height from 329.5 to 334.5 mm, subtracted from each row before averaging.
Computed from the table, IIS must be -0.42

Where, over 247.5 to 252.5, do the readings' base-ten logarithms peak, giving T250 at 248.0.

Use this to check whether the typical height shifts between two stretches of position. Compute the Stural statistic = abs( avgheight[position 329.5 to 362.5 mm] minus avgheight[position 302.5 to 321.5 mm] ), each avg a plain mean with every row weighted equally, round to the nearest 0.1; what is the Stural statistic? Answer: 0.2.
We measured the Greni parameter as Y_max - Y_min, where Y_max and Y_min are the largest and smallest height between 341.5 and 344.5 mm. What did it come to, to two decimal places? 0.25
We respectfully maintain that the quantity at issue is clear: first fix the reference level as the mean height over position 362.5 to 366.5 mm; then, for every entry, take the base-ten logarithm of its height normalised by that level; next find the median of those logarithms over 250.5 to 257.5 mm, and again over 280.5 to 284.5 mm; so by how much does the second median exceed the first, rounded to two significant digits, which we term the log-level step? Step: 0.013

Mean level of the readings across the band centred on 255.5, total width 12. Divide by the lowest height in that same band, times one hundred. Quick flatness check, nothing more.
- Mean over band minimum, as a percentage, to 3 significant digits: 105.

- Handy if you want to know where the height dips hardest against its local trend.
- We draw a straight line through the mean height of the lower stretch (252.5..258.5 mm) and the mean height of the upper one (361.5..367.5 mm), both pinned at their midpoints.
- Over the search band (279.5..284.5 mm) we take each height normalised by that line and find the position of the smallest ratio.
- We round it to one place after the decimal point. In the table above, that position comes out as 284.0 mm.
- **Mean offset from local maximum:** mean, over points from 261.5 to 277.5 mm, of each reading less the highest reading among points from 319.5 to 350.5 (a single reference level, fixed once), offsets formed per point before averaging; -1.4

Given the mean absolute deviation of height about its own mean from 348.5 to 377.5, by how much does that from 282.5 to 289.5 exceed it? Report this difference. -0.26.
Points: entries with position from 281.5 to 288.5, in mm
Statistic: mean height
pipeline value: 5.80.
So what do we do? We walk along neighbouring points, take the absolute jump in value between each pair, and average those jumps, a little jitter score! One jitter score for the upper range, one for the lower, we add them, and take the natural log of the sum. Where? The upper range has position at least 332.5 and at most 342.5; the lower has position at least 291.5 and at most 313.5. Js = -0.80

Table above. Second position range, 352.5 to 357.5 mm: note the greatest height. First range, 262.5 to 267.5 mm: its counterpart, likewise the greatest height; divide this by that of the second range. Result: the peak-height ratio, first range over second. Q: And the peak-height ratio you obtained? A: 0.90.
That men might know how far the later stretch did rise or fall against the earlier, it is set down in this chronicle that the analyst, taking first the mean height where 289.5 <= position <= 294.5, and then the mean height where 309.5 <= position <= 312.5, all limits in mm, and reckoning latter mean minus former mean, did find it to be 0.75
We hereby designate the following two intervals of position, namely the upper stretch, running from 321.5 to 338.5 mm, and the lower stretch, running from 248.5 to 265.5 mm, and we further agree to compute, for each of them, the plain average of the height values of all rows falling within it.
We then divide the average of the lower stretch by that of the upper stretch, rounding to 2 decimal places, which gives 0.86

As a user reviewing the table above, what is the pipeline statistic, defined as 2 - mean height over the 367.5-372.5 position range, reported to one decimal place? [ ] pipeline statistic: -4.8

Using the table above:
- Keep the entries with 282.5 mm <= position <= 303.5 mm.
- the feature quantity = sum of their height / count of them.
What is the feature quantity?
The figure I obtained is 5.78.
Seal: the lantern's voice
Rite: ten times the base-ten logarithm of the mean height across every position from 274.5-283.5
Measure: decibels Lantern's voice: 7.72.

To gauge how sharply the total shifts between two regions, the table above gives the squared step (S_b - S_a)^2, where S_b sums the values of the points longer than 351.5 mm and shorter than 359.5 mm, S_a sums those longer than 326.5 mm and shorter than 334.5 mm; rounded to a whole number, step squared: 18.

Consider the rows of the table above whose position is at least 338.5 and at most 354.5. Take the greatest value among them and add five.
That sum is 11.9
